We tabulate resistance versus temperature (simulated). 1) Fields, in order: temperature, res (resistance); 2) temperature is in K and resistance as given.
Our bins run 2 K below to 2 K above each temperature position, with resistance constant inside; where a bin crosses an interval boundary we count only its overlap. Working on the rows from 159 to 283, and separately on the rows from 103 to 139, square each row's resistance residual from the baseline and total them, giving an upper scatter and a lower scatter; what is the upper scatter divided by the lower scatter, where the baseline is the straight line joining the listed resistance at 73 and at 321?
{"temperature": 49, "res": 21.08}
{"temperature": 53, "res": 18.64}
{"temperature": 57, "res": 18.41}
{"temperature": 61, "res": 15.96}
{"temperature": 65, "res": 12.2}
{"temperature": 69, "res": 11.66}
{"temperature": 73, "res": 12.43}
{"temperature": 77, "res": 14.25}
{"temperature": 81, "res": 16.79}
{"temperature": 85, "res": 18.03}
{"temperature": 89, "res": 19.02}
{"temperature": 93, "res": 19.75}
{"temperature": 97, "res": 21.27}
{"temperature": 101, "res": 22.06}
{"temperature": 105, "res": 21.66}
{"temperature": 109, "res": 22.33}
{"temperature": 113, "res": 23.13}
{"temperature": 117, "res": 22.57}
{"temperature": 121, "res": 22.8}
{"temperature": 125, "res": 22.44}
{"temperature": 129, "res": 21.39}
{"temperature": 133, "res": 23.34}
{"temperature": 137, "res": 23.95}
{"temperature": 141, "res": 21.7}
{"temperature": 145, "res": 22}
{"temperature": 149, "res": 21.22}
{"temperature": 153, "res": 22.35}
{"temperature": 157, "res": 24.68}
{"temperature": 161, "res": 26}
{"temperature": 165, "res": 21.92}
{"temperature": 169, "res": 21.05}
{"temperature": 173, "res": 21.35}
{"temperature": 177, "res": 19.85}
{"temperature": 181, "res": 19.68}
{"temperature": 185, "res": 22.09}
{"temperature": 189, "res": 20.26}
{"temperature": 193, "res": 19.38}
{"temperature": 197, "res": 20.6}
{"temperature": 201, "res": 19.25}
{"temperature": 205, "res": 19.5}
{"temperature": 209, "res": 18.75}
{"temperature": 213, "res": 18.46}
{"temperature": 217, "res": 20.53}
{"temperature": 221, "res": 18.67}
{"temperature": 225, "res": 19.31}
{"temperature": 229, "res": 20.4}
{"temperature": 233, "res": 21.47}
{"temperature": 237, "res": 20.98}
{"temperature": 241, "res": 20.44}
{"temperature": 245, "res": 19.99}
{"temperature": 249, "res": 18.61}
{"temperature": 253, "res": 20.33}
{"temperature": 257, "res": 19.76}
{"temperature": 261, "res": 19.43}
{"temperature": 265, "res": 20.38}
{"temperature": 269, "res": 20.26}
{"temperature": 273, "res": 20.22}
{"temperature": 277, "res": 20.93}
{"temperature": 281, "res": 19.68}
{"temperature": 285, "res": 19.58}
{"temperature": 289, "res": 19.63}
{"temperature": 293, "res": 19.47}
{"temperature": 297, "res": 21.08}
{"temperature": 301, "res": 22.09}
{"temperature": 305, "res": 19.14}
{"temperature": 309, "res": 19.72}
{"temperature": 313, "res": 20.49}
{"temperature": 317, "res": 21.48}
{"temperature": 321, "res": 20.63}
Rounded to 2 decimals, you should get 0.62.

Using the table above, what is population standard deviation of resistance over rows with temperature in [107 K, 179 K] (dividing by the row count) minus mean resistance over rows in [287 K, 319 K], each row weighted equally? -19.0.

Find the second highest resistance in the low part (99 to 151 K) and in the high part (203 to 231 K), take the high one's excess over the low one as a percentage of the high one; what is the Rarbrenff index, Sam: -14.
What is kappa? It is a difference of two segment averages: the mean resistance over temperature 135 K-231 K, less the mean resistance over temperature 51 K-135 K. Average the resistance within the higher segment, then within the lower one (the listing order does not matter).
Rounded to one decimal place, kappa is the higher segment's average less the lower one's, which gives 1.9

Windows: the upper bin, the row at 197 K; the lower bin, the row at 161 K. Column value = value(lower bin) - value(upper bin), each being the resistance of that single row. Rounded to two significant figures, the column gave 5.4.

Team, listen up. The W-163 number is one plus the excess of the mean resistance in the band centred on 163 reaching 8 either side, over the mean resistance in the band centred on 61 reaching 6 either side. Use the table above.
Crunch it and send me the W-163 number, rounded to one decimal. 8.9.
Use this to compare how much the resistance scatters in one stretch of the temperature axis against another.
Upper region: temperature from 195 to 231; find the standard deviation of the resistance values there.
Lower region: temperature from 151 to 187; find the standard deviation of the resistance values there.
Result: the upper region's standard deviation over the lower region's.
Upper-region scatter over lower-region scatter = 0.40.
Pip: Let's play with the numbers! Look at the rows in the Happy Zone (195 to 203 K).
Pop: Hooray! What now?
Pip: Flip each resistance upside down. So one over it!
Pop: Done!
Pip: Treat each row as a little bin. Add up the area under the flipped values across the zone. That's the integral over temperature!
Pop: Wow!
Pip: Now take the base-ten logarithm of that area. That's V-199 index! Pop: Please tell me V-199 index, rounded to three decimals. -0.396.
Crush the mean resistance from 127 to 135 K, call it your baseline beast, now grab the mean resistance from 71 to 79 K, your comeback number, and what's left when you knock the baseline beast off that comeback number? -9.0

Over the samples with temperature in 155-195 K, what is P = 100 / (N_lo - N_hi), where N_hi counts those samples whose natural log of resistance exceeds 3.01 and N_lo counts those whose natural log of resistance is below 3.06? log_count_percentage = -100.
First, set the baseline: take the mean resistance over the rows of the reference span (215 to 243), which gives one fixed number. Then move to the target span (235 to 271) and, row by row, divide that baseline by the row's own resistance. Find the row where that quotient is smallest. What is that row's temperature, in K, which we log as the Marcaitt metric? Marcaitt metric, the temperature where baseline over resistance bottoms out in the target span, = 237 K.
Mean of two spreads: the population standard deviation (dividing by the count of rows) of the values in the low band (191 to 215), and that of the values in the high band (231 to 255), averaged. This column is 0.79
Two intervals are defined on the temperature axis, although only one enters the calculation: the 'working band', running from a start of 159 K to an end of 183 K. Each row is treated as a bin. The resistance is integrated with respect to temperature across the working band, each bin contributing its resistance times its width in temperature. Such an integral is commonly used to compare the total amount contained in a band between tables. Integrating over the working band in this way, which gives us 519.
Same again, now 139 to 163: 552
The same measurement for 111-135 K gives 543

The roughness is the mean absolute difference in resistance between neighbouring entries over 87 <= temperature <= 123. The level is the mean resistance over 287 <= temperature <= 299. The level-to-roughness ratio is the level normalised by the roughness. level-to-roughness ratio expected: 28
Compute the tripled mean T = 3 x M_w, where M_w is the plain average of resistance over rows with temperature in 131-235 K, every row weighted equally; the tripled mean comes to 63.2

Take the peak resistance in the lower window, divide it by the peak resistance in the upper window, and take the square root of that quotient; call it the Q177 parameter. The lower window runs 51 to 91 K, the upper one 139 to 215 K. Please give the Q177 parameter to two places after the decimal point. 0.86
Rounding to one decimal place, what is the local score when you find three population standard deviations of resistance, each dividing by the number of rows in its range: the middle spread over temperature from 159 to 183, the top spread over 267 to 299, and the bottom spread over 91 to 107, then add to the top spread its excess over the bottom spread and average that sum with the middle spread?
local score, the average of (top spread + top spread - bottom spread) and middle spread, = 1.2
